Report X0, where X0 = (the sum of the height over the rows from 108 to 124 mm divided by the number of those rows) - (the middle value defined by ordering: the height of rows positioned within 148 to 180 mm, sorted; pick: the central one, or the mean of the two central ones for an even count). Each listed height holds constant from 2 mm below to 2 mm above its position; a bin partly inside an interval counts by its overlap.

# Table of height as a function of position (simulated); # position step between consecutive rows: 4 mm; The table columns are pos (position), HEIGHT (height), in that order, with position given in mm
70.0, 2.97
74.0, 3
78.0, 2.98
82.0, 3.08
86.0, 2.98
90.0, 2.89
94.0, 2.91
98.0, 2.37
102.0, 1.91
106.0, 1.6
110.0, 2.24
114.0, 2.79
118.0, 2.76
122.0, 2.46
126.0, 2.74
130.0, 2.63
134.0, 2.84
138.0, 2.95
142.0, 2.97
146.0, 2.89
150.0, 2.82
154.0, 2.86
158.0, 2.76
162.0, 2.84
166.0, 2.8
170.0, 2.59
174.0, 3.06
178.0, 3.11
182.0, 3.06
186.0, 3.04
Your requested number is -0.27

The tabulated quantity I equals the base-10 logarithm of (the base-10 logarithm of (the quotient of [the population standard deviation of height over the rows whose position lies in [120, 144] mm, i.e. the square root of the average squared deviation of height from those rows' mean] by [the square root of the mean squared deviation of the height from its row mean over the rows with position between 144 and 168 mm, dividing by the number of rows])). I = -0.2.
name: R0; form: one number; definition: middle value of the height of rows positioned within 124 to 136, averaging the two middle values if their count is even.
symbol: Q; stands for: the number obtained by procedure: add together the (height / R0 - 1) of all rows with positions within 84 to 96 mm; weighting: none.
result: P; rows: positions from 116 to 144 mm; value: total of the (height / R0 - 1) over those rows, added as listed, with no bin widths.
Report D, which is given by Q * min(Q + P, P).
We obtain 0.01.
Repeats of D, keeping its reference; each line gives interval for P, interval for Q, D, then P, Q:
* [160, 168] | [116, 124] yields 0.00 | 0.06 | -0.1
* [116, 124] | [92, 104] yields 0.18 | -0.09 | -0.4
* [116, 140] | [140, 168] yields -0.01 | -0.02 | 0.3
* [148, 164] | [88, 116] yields 0.71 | 0.12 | -0.9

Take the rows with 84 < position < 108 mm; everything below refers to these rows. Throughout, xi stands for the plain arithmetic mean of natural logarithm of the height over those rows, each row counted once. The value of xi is 0.87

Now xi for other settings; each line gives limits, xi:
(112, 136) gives 0.99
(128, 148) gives 1.05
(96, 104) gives 0.75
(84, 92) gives 1.08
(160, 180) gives 1.06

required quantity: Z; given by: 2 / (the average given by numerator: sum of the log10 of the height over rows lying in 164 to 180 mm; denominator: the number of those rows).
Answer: 4.4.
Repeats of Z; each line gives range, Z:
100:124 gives 5.7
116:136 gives 4.7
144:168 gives 4.4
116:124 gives 4.8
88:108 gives 5.6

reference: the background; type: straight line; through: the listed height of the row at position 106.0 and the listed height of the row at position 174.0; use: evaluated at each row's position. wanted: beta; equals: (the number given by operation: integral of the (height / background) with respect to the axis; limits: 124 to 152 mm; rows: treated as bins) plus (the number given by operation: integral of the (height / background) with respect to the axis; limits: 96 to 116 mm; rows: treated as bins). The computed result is 62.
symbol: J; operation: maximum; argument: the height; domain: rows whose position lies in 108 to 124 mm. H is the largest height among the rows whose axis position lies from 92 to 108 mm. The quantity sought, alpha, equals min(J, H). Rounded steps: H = 2.91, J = 2.79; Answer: 2.79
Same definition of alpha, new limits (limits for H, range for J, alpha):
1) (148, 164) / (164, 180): 2.86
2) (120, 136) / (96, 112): 2.37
